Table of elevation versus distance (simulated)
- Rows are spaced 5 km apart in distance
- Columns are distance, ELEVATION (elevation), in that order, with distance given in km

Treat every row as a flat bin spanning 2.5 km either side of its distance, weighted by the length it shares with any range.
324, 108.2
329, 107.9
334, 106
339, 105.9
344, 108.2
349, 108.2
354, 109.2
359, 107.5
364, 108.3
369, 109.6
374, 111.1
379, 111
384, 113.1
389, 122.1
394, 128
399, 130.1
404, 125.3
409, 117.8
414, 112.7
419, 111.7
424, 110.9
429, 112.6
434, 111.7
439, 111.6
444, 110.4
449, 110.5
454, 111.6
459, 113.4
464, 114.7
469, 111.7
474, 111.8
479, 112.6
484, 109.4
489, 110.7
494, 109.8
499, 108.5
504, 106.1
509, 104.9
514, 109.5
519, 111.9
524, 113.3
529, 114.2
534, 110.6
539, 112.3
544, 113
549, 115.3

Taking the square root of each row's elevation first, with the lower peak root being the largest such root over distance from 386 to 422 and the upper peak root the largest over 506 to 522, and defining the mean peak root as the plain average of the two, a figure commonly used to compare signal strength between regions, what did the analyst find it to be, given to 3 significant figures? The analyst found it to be 11.0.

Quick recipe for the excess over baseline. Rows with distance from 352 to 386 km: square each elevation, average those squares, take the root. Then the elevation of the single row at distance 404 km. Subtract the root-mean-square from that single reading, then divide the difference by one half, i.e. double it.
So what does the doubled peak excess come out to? 31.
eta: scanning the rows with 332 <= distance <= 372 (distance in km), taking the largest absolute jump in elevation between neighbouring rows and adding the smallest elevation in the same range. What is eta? 108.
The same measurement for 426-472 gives 113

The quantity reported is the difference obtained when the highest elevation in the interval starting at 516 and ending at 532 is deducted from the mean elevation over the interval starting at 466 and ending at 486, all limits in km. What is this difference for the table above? -3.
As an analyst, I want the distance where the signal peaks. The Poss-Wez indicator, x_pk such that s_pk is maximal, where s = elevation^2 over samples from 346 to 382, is 374 km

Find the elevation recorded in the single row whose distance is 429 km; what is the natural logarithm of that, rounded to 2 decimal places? 4.72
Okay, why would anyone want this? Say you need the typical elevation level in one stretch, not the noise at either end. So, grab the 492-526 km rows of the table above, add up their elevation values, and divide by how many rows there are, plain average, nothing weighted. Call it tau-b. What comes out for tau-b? 109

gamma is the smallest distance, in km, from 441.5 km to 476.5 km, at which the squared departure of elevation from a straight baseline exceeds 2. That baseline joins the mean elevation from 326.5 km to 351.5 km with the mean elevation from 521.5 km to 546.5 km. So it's 459 km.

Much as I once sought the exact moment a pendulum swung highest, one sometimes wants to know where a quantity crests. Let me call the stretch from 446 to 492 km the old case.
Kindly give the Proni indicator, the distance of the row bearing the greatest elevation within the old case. 464 km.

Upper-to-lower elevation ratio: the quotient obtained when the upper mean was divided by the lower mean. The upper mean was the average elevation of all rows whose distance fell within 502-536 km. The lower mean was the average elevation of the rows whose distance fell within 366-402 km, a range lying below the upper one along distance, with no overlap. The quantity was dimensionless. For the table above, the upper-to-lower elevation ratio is 0.93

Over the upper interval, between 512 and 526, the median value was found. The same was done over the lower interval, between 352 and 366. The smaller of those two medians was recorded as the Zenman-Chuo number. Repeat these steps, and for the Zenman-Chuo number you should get 108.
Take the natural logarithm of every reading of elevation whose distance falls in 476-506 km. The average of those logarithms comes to 4.70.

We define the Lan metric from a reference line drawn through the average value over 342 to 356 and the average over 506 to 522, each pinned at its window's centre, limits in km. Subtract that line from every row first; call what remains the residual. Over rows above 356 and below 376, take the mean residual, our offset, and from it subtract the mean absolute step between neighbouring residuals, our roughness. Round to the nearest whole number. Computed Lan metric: -1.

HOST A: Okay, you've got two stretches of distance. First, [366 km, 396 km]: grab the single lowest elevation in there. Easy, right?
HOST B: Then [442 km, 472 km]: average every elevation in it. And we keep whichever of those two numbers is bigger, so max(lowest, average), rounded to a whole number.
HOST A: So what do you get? 112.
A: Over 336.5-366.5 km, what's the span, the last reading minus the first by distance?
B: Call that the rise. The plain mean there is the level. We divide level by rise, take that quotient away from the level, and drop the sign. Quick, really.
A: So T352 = 63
